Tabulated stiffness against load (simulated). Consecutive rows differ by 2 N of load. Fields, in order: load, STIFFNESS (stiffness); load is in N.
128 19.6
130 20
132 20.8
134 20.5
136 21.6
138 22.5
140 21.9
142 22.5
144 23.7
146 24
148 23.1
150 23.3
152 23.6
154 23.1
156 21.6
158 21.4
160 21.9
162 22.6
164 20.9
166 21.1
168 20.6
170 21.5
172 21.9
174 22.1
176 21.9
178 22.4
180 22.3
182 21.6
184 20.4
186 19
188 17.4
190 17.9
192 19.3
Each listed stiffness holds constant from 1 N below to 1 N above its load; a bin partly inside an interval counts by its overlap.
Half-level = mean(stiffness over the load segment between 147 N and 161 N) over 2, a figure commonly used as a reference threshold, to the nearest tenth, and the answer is 11.3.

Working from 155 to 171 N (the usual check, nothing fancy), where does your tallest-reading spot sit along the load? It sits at 162 N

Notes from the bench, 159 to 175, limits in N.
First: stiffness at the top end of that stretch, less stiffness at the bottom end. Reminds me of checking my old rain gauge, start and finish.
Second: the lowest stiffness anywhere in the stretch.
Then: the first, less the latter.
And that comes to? -20.4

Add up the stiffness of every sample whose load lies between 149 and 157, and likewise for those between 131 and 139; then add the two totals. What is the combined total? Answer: 177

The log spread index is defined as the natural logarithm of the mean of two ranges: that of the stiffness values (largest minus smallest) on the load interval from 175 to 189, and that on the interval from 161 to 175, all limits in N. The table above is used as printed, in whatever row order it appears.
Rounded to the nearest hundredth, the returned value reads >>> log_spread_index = 1.25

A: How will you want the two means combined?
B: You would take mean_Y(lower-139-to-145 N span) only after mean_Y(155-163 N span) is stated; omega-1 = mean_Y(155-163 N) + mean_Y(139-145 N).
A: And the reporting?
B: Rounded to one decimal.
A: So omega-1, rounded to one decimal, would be 44.6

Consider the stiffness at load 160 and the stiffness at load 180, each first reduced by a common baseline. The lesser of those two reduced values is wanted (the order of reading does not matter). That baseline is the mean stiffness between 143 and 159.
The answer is -1.1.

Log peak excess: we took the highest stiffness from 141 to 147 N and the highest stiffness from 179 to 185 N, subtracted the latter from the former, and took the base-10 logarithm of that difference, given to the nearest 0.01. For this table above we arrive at 0.23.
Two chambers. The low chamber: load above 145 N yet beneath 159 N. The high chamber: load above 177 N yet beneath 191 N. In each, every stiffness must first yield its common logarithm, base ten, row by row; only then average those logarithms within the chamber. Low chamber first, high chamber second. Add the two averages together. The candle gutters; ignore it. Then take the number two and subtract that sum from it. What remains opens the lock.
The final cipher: -0.661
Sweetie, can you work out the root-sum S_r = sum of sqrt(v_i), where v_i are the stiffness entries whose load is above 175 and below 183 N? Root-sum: 18.8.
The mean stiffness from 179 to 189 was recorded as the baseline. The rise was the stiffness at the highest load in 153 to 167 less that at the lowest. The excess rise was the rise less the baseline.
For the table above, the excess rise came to -22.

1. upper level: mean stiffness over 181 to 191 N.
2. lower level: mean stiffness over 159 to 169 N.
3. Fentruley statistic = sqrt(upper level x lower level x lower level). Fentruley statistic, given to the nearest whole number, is 94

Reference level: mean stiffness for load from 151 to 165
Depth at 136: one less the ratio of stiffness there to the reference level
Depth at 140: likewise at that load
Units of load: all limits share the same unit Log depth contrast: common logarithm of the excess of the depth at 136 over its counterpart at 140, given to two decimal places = -1.87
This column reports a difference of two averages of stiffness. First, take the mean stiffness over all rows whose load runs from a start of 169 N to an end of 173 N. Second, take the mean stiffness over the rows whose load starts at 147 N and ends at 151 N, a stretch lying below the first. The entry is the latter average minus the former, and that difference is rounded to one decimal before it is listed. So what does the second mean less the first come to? 1.5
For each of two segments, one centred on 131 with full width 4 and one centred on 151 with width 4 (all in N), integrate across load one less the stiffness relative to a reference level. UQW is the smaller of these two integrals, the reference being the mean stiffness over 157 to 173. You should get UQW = -0.37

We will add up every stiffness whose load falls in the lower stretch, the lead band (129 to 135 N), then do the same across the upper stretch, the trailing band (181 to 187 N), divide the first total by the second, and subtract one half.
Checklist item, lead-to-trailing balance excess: 0.505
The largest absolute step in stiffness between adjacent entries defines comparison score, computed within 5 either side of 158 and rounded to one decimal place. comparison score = 1.5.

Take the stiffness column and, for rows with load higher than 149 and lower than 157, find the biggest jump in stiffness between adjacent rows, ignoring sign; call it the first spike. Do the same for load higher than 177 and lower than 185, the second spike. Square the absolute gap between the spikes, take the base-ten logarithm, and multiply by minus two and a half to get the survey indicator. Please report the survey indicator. 2.6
